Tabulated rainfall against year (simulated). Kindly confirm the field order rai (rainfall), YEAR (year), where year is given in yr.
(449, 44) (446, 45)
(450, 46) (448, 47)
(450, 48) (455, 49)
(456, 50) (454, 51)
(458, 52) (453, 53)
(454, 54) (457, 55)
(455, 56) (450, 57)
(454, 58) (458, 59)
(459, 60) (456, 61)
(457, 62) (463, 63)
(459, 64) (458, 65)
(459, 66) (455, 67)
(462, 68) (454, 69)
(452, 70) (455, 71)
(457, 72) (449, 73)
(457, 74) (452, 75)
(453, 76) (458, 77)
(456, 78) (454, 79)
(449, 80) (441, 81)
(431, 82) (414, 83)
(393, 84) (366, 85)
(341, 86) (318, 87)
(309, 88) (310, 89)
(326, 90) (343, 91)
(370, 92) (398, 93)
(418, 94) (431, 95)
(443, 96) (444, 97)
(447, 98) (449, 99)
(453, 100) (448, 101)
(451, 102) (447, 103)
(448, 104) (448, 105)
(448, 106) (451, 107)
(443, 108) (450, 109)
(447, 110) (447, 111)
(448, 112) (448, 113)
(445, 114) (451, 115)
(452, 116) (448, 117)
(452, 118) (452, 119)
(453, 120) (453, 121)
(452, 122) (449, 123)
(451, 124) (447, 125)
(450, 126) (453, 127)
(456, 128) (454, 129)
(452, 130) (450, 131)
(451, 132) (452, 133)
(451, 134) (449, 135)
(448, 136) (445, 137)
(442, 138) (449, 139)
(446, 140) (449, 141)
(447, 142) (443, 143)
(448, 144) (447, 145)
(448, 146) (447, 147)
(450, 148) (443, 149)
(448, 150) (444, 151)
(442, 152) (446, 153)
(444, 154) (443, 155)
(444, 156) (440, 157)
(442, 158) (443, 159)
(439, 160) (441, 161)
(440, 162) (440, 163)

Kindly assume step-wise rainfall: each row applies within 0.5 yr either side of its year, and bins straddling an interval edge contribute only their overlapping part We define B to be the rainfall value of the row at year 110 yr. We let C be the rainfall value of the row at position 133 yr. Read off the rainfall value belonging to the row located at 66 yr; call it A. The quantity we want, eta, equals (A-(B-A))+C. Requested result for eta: 923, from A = 459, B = 447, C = 452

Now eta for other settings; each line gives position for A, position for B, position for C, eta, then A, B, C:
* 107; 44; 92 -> 823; 451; 449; 370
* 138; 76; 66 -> 890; 442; 453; 459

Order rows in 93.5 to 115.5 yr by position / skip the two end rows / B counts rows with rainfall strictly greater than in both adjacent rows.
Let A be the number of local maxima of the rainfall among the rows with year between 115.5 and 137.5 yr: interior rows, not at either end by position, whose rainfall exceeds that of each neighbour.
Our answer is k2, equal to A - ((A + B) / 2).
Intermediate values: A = 3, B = 4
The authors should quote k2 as -0.5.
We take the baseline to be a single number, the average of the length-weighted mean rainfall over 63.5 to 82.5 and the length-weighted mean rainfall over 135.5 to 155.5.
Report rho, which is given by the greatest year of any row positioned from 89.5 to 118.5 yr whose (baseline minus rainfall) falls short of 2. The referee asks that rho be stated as 118 yr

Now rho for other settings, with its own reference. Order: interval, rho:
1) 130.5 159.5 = 150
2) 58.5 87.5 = 80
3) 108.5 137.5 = 136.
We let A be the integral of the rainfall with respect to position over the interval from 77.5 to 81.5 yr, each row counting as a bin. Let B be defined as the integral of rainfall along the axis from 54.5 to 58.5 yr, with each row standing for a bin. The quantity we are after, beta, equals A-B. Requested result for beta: -16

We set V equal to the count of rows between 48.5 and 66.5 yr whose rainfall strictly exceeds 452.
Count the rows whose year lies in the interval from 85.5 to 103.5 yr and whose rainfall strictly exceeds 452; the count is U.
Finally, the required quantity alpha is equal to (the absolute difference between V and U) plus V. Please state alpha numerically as 33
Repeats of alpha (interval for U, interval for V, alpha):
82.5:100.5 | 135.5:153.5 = 1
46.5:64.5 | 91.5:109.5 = 15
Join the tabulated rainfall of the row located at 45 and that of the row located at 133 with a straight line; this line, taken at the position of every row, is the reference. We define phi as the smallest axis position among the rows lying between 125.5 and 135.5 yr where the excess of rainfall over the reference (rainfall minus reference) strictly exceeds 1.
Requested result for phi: 127 yr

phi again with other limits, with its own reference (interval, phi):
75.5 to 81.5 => 76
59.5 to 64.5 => 60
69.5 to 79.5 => 70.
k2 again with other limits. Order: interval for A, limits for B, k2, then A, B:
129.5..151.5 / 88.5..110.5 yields 1.5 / 7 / 4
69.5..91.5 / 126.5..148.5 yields -1.5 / 3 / 6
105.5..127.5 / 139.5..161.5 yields -2.0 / 4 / 8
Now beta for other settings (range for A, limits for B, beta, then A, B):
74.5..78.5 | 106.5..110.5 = 28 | 1819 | 1791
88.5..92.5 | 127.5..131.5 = -463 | 1349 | 1812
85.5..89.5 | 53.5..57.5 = -538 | 1278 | 1816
